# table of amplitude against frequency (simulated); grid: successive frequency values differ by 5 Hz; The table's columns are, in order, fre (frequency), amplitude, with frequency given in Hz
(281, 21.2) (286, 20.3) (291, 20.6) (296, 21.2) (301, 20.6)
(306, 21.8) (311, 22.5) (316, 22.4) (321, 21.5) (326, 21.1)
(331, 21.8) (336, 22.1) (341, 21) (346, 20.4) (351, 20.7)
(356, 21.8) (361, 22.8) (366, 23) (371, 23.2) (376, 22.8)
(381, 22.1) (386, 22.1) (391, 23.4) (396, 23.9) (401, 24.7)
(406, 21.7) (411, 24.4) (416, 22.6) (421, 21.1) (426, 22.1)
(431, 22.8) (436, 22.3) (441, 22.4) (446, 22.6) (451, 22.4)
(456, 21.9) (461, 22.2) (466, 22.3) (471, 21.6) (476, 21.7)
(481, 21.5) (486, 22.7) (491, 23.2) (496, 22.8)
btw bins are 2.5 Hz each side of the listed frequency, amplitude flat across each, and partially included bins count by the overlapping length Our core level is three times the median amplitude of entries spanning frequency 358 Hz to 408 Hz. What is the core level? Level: 68.7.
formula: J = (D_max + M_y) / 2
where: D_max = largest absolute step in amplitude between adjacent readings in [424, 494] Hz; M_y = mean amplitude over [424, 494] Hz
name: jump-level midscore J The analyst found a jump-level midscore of 11.73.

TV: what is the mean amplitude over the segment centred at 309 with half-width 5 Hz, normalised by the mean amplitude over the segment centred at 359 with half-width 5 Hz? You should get 0.99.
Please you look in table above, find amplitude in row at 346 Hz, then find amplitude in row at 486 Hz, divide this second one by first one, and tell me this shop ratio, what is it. 1.11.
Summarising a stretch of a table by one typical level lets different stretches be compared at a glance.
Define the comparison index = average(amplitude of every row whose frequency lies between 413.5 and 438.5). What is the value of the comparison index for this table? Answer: 22.2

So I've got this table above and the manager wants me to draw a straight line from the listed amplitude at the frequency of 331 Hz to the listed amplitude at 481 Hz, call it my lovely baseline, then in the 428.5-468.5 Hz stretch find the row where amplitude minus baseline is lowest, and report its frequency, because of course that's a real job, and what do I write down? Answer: 456 Hz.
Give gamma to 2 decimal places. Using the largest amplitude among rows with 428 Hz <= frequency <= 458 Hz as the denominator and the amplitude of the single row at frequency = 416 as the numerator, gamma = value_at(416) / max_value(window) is 0.99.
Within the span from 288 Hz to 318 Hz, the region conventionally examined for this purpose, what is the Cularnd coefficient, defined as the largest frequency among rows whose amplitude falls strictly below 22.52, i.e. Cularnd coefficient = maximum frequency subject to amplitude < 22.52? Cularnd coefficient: 316 Hz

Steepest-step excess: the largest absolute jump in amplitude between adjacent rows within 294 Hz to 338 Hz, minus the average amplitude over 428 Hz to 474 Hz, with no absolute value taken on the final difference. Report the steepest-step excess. -21.1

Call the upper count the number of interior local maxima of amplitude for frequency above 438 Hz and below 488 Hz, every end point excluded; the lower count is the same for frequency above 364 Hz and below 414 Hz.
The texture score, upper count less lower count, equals 1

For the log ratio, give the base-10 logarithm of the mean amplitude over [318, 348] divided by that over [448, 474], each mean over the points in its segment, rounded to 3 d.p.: -0.015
